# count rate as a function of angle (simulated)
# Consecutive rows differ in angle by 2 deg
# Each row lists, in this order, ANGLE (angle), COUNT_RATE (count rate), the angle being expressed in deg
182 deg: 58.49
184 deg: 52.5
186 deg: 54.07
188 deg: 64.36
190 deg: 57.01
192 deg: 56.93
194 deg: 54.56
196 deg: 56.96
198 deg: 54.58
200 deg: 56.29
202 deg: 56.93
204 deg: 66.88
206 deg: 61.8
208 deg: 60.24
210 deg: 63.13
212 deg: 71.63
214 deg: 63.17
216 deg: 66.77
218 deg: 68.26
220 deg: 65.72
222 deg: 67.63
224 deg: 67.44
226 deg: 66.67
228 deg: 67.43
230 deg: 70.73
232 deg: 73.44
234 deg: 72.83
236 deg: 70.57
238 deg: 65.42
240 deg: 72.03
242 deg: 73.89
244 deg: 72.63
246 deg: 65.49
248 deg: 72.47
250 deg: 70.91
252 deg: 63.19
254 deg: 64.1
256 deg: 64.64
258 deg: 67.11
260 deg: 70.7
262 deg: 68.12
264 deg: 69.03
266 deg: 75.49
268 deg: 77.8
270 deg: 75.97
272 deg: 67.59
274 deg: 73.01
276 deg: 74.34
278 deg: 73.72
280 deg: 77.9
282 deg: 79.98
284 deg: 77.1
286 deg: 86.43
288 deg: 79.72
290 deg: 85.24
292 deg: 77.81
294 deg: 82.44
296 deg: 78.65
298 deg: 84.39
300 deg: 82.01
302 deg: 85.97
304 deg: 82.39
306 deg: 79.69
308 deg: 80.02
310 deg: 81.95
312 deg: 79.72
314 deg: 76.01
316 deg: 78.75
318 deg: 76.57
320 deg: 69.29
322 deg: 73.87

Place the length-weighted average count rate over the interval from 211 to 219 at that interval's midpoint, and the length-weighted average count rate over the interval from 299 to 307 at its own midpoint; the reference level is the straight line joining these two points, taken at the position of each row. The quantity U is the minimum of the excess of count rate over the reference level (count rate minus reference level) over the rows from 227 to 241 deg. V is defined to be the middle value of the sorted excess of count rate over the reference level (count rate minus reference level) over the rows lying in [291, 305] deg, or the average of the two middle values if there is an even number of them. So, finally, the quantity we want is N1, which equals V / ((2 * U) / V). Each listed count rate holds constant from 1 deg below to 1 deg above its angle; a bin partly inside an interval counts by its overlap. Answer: 0.0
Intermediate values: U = -6.0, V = 0.0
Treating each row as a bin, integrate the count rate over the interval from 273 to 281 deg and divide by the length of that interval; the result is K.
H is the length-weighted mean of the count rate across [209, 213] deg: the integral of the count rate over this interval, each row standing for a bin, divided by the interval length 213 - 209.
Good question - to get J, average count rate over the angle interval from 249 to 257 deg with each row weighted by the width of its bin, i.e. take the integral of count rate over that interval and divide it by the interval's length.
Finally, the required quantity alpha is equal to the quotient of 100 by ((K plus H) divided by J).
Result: 46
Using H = 67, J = 66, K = 75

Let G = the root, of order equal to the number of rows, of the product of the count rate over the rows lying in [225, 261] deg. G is 69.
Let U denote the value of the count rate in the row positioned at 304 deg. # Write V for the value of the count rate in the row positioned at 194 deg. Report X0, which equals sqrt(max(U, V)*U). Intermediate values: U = 82.39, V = 54.56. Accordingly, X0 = 82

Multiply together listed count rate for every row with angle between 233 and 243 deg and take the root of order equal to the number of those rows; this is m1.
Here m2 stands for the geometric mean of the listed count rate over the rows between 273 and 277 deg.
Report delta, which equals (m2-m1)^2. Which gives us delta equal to 8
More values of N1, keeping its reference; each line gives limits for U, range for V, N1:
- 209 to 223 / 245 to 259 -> -7.2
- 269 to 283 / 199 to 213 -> -0.9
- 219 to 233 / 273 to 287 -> -0.9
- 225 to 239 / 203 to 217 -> -1.0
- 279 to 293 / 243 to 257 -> -9.4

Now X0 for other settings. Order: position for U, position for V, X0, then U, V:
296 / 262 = 79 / 78.65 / 68.12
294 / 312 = 82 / 82.44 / 79.72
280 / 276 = 78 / 77.9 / 74.34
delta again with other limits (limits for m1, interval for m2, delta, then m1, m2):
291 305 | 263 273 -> 78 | 82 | 73.1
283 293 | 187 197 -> 543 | 81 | 57.9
